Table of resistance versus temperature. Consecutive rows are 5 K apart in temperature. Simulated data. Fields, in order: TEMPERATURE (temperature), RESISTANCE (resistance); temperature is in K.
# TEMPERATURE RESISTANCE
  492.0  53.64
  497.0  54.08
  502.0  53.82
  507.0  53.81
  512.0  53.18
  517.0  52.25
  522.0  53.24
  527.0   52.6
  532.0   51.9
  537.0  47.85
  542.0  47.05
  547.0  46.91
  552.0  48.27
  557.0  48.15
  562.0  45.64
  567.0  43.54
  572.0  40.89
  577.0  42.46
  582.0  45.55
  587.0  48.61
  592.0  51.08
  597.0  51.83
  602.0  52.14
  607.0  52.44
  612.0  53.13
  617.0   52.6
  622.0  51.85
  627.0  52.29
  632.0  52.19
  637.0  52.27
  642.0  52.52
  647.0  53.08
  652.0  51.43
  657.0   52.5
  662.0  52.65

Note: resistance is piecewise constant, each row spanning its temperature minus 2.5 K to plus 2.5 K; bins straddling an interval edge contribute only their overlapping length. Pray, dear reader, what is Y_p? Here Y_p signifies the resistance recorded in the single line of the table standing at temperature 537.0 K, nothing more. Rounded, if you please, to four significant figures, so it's 47.85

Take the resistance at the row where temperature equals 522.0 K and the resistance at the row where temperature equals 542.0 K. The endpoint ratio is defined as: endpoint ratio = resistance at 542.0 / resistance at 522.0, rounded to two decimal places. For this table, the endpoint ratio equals 0.88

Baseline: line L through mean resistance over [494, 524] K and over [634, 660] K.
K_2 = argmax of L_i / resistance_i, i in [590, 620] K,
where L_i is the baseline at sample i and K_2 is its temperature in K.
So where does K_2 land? 592.0 K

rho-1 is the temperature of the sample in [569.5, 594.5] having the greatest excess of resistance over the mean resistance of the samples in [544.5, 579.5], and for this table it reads 592.0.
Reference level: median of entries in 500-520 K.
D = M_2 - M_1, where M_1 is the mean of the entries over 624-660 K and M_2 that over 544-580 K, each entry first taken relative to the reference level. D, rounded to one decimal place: -7.2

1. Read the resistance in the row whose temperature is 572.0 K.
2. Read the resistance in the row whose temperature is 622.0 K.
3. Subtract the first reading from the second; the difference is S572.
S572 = 11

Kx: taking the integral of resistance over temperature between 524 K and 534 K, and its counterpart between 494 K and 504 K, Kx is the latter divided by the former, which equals 1.03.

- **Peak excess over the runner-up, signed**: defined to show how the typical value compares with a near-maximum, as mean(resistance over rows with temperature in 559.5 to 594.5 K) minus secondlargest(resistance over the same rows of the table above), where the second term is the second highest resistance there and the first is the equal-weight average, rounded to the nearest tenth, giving -3.2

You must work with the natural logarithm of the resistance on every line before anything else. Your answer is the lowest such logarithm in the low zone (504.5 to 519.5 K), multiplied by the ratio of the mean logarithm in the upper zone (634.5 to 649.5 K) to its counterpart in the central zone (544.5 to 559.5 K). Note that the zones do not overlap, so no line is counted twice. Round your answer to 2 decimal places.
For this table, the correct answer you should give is 4.05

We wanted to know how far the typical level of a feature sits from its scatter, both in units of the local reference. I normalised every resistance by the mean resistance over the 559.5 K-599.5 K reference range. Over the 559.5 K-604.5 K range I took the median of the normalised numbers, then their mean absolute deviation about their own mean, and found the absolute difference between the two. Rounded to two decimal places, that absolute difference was 0.91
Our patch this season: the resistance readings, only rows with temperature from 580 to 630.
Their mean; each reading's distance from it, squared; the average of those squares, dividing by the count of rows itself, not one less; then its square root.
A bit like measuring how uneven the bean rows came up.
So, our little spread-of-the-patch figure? 2.2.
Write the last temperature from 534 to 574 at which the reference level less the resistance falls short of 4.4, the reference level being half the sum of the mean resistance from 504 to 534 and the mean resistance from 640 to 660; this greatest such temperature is 552.0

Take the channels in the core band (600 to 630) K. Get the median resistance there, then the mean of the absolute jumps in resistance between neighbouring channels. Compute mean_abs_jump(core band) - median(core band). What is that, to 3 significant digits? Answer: -51.8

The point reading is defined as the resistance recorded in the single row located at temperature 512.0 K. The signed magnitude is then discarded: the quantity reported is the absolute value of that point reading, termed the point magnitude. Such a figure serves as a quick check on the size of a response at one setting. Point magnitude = 53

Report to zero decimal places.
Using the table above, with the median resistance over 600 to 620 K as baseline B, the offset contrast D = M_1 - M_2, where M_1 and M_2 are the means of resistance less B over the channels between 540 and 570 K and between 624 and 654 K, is -6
